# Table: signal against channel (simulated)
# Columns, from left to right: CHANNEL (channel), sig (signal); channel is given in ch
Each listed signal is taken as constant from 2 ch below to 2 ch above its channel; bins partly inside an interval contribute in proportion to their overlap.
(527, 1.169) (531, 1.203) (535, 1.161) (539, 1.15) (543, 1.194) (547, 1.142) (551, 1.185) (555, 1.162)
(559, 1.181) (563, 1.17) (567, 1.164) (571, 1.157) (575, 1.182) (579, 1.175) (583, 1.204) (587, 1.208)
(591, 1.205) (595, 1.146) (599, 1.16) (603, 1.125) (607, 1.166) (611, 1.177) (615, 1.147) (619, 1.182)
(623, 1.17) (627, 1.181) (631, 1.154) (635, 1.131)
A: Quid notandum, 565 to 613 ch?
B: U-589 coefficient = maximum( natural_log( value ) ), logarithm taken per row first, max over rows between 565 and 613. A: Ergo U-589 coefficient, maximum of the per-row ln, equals 0.189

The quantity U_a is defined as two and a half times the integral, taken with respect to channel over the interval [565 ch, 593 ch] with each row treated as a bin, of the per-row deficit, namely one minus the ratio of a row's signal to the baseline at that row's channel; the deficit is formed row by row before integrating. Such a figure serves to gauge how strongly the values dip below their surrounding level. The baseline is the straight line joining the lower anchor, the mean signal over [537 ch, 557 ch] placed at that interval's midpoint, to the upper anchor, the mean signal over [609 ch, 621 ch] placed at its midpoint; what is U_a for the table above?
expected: -1.04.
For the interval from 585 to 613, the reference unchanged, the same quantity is -0.08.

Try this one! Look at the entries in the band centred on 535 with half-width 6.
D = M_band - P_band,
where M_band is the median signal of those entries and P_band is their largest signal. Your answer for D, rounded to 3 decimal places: -0.042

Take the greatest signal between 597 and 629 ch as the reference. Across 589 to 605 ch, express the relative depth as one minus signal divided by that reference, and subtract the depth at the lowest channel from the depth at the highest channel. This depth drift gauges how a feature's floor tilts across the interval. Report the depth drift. 0.07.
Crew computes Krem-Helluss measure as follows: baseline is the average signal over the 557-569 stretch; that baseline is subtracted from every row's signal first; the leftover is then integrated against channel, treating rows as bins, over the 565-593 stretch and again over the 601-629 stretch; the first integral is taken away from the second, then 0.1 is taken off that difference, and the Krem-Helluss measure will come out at -0.69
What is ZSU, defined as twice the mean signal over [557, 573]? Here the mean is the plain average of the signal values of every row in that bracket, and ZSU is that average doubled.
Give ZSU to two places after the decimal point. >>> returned 2.34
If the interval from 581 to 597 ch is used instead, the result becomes 2.38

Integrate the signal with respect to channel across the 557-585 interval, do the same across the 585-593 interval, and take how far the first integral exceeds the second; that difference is 23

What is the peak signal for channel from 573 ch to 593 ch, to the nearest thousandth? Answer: 1.208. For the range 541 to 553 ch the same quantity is 1.194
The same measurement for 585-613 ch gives 1.208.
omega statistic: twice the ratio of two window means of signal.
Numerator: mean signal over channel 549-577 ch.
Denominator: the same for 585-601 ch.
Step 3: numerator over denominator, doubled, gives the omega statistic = 1.99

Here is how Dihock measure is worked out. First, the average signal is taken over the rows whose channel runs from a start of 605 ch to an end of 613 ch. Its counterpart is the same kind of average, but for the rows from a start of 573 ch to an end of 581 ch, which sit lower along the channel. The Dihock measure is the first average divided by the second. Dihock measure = 0.99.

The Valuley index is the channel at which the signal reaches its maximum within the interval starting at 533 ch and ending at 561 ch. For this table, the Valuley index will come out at 543 ch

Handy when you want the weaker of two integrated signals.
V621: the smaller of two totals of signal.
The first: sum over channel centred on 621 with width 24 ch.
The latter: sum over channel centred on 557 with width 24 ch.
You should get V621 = 7.00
